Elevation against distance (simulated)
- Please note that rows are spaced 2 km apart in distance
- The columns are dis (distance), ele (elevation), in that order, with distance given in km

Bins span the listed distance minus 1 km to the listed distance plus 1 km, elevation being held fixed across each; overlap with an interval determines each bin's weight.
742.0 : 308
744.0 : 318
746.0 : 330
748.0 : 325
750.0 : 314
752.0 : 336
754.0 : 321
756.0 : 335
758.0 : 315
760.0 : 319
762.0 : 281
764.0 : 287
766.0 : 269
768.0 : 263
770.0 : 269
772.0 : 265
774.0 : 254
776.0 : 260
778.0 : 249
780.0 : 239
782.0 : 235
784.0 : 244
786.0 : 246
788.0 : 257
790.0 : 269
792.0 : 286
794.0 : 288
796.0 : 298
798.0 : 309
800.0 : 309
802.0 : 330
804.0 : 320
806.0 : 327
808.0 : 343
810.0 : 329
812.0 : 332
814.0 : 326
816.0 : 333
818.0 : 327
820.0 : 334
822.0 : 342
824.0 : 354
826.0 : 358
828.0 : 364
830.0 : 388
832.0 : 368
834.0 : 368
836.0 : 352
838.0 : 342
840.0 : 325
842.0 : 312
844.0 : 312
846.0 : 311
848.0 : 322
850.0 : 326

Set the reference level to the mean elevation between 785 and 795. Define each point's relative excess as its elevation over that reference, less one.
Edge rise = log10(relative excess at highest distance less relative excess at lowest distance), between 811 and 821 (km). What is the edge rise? -2.1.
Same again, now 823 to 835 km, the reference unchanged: -1.3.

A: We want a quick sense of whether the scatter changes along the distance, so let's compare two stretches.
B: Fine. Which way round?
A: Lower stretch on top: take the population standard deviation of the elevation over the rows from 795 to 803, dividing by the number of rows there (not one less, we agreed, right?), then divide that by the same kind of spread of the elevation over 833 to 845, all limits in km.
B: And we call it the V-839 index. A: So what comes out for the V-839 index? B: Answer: 0.56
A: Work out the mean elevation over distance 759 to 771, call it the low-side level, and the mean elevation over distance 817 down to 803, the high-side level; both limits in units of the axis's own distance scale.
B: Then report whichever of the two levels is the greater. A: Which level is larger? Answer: 330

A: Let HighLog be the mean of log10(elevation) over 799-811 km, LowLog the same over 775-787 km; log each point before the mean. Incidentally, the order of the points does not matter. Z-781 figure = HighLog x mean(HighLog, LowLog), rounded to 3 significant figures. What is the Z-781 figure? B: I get 6.16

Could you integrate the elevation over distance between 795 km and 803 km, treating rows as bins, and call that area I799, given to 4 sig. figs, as 2492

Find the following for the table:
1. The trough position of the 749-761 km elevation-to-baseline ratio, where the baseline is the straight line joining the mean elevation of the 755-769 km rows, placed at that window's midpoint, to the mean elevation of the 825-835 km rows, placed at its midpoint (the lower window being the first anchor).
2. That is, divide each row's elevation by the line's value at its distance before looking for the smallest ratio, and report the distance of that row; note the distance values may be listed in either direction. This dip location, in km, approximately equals 758.0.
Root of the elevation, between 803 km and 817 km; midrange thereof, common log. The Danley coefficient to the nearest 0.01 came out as 1.26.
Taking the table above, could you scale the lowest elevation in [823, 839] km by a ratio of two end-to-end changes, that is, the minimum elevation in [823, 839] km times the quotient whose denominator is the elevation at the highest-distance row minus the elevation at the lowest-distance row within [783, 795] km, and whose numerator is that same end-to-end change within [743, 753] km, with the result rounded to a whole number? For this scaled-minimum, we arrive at 140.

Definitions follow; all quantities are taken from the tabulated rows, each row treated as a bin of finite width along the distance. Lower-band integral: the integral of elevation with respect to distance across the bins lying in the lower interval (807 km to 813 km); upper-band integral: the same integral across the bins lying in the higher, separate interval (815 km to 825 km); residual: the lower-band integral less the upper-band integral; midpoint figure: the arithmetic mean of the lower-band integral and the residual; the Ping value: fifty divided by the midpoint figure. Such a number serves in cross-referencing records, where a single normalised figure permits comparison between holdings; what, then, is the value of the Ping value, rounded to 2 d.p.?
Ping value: 0.16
